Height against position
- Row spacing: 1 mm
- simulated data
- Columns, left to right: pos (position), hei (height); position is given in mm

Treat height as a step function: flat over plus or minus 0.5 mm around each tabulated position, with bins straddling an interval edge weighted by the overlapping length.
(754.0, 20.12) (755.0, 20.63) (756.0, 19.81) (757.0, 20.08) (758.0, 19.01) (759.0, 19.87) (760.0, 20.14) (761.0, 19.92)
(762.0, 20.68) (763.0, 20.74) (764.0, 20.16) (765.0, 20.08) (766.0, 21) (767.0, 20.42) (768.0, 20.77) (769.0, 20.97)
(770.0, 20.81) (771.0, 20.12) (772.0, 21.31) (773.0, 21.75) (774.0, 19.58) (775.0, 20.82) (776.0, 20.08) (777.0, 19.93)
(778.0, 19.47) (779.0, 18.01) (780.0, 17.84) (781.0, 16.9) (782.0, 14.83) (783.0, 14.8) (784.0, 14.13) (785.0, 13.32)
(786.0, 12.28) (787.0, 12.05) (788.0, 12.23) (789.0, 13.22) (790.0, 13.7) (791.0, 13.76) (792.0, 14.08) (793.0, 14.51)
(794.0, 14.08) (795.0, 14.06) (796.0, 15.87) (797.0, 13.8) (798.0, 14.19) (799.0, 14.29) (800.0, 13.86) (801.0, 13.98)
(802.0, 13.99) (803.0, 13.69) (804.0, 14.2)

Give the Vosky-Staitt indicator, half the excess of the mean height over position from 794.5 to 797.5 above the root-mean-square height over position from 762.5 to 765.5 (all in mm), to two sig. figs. -2.9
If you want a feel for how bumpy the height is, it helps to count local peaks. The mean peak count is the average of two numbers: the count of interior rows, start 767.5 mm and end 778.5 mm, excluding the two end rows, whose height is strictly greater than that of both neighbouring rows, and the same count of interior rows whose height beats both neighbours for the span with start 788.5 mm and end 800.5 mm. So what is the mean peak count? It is 3.0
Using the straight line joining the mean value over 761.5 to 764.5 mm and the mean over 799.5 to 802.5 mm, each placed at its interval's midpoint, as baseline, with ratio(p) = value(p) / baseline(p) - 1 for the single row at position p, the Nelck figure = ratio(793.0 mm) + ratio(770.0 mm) 0.02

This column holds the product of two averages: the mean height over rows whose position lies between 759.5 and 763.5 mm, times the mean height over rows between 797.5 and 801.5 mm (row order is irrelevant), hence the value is 287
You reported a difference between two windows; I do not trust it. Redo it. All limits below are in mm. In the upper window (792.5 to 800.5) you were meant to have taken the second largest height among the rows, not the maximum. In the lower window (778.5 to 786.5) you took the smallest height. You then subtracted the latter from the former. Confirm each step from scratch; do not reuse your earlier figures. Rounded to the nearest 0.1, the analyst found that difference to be 2.2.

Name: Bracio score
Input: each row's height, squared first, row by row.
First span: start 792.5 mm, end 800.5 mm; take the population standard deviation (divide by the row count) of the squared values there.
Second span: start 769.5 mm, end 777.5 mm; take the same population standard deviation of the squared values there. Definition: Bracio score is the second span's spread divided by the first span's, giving 1.6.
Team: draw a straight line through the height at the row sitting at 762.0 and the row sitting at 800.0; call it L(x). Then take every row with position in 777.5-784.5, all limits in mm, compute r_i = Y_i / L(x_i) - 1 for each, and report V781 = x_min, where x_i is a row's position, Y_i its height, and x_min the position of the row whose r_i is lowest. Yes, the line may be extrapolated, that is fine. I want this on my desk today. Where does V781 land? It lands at 784.0 mm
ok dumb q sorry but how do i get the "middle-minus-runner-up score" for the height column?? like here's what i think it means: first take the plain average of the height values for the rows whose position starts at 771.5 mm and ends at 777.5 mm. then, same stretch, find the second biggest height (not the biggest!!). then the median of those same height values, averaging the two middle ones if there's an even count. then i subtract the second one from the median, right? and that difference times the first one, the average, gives -18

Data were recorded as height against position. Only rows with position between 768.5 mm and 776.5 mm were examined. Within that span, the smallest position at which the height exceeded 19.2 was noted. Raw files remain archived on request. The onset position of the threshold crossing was 769.0 mm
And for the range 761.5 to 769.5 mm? 762.0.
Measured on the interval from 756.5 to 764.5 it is 757.0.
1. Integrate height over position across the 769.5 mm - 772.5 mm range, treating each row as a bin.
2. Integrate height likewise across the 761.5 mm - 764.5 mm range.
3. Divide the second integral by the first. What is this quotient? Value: 1.0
